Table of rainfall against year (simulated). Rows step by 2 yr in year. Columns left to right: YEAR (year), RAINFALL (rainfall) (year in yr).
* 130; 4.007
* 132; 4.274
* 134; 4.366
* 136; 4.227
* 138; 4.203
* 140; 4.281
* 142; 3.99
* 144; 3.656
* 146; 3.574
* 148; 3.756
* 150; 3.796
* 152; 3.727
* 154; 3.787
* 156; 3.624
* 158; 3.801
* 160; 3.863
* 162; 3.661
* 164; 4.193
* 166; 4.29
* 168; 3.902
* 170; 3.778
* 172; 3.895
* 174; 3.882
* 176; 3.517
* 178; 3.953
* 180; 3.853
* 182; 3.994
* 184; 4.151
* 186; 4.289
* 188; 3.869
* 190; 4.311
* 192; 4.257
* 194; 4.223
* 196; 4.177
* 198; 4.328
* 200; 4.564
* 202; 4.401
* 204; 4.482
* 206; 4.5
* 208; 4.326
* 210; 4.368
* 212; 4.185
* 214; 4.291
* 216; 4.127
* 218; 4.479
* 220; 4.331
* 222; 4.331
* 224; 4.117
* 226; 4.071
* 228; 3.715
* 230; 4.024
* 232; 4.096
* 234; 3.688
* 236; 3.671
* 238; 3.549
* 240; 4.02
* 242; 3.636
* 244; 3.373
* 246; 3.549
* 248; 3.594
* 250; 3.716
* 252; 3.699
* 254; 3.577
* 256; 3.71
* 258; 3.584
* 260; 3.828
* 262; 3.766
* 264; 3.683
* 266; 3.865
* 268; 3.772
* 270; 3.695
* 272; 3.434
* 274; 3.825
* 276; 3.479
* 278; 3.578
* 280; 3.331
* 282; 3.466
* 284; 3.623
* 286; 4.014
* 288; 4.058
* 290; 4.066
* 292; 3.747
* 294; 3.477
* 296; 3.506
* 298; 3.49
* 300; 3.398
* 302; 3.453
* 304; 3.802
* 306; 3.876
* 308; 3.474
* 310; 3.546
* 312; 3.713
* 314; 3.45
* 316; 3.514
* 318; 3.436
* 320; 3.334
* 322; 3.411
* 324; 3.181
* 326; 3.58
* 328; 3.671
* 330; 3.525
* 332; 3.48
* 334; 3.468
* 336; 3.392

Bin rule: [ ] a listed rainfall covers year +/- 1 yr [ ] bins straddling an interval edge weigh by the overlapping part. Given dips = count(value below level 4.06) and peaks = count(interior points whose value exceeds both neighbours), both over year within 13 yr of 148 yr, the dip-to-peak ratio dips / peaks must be 3.3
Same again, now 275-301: 4.0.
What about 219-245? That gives 4.0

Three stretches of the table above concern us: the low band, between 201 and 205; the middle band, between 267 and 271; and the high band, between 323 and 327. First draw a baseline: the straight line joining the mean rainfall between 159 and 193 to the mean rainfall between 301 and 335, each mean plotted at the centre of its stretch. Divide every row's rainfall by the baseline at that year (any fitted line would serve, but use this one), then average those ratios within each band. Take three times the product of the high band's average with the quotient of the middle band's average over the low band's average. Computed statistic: 2.6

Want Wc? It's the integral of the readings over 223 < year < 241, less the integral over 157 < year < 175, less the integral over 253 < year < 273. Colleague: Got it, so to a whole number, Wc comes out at -74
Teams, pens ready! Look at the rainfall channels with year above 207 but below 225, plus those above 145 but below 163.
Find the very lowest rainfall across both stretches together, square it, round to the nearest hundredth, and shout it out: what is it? 12.77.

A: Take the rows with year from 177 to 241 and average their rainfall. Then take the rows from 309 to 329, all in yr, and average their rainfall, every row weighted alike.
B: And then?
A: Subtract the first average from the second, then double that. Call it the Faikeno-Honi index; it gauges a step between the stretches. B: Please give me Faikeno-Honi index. -1.3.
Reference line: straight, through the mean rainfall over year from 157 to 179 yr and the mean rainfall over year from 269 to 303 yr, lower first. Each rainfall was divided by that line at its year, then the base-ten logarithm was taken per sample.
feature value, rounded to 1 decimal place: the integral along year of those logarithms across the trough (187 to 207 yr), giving 1.0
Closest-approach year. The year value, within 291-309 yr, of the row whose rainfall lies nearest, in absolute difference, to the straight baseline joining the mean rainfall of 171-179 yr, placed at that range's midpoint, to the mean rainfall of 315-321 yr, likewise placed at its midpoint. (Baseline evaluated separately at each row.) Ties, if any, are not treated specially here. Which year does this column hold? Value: 298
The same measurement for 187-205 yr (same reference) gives 188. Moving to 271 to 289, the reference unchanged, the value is 278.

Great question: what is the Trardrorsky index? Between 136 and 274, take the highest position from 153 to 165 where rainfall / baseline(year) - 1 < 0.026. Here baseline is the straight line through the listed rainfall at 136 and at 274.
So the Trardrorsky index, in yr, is 164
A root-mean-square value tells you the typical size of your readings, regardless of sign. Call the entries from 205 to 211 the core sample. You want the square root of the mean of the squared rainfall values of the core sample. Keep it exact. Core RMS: 4.4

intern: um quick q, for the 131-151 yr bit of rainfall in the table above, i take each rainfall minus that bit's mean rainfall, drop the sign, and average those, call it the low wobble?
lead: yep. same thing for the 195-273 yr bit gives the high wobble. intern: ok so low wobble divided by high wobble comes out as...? 0.83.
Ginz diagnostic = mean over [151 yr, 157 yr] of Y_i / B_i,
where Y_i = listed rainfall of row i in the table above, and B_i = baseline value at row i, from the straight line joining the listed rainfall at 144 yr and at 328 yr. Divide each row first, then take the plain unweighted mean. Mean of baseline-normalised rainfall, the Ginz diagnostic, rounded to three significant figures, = 1.02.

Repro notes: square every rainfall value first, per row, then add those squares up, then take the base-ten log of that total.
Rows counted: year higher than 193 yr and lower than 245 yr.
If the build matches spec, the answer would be 2.65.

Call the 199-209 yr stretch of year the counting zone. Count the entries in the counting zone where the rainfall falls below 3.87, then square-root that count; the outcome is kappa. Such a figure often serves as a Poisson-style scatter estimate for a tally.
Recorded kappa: 0.00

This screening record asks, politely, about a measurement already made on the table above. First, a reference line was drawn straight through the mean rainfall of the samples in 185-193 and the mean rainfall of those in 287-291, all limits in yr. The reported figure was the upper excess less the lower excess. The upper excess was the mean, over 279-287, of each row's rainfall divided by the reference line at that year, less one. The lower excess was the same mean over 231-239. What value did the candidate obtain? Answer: -0.022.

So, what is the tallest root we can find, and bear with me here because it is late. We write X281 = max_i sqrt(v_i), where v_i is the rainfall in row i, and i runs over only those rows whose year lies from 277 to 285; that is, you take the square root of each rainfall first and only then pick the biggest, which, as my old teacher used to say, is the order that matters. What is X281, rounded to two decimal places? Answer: 1.90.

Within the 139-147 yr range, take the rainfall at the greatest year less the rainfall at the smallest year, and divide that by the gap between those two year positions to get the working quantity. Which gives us -0.118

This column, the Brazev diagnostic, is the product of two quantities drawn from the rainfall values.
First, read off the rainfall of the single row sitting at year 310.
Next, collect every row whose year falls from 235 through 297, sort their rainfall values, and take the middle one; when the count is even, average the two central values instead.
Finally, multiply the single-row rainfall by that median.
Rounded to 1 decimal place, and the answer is 13.0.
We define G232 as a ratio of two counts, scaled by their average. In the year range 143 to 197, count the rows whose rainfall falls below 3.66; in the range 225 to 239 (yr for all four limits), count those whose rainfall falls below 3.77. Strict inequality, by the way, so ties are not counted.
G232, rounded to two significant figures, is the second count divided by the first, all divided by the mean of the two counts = 0.25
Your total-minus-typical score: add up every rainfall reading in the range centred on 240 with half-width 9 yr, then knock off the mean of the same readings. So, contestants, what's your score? 29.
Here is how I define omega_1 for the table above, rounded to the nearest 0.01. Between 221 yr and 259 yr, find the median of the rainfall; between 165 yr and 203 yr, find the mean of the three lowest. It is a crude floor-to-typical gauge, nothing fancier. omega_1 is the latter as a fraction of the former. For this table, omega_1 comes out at 1.00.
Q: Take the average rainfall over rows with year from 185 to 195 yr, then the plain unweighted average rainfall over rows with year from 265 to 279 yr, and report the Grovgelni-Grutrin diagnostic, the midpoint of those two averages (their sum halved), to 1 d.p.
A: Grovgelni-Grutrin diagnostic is 3.9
